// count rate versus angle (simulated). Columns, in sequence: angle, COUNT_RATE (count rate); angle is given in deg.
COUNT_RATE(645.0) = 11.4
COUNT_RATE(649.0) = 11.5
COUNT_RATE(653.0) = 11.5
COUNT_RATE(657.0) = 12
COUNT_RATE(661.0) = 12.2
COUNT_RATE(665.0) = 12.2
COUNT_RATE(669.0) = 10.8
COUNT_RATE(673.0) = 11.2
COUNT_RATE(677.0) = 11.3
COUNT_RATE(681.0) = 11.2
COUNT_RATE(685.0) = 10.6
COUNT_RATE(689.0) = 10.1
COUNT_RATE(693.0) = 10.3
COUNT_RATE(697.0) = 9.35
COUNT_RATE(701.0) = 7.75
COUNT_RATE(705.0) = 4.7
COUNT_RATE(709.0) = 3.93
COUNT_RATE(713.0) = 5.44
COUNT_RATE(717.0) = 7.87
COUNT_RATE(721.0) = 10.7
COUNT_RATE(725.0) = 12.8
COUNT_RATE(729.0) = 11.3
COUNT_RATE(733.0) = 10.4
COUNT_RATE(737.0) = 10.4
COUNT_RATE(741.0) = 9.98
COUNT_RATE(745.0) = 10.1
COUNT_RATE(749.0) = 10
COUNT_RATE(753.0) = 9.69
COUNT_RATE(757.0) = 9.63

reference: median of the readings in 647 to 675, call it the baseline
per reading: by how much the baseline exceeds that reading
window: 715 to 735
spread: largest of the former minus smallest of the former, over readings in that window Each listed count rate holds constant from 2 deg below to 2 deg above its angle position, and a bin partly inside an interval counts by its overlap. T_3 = 5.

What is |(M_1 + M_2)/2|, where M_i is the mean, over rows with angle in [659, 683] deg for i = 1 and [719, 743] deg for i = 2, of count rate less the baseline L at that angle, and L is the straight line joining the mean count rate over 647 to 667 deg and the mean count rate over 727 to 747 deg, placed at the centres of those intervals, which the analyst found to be 0.1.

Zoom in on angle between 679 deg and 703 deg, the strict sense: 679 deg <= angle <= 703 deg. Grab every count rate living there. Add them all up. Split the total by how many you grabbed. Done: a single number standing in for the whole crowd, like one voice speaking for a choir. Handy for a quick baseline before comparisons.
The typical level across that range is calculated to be 9.9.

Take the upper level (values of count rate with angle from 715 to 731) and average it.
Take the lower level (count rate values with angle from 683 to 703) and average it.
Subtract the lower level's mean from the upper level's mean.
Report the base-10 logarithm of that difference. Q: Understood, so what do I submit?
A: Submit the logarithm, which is 0.0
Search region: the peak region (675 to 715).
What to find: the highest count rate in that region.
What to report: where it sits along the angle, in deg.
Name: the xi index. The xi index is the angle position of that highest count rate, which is 677.0 deg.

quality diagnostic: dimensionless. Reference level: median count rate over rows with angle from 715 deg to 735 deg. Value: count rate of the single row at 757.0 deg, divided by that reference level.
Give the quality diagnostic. 0.90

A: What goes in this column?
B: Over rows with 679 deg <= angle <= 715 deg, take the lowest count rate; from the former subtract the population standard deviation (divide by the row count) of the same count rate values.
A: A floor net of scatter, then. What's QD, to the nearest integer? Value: 1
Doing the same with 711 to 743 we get 3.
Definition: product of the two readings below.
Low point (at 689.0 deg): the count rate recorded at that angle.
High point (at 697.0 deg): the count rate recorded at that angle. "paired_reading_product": 94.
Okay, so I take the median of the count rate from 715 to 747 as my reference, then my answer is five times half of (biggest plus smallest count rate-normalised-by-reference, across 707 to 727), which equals 4.0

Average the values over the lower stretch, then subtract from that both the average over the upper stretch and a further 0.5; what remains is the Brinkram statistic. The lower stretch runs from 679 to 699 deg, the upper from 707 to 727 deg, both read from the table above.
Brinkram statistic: 1.7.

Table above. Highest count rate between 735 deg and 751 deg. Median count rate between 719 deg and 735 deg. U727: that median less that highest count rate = 0.6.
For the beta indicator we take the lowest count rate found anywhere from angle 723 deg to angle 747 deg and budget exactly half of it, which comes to 5.0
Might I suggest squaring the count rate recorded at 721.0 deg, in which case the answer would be 114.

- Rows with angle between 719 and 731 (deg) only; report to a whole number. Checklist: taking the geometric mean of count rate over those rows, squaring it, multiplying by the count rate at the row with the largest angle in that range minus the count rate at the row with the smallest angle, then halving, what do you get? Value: 40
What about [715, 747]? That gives 120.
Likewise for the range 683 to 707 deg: -213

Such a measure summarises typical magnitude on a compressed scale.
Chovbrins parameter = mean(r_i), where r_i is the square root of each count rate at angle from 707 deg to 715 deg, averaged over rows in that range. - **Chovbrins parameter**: 2.2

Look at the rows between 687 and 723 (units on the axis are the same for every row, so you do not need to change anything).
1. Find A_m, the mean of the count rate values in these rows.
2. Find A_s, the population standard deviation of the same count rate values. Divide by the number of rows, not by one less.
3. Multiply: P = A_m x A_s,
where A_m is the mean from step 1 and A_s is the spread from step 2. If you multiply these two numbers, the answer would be 19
